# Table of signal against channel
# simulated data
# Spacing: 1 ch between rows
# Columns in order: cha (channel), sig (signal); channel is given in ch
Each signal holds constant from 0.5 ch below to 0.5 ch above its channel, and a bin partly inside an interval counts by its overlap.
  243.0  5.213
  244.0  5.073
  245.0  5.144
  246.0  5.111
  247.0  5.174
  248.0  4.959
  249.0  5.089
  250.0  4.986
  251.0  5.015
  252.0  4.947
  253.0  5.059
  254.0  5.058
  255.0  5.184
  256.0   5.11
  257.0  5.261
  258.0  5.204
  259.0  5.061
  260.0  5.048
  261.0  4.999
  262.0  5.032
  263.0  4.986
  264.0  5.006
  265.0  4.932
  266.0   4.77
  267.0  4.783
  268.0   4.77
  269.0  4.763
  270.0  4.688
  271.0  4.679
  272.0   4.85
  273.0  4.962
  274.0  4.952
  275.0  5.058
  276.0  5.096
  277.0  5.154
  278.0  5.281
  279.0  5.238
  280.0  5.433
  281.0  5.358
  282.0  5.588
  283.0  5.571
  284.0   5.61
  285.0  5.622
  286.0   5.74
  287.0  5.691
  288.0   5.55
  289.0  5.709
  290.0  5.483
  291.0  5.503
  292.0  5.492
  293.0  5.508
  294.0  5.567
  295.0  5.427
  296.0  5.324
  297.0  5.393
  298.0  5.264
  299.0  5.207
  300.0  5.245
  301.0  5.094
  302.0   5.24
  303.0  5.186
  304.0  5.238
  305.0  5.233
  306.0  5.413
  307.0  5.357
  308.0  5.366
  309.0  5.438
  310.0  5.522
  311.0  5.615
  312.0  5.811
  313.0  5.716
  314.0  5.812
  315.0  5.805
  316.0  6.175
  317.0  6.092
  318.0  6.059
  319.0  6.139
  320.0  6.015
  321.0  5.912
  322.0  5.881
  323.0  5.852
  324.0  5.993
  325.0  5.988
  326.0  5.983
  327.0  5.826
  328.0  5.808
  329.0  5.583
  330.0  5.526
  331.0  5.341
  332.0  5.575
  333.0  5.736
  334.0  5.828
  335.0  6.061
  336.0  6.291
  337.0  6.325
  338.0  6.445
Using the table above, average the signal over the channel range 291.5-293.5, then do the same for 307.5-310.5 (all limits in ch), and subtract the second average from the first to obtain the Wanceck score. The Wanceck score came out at 0.1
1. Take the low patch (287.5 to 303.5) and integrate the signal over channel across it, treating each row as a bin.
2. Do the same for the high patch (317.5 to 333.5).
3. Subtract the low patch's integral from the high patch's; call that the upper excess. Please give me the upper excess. 7.0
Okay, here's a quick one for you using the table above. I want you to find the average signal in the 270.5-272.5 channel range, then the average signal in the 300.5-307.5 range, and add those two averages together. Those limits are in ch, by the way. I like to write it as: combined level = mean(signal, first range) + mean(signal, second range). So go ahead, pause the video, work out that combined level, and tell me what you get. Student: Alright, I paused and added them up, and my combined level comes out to 10.0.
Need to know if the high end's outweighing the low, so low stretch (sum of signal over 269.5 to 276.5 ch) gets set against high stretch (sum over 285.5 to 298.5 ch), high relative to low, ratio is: 2.1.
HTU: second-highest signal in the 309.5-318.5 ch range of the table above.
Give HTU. 6.092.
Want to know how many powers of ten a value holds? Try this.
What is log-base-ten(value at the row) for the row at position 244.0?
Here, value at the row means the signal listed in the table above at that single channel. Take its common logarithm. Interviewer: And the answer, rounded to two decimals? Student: 0.71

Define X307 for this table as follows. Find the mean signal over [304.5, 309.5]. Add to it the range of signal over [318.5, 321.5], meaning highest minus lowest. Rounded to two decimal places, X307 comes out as 5.59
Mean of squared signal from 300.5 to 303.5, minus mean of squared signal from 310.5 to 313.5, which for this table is -6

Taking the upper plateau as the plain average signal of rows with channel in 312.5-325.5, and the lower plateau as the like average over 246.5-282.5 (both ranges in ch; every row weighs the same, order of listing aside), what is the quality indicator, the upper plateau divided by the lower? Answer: 1.18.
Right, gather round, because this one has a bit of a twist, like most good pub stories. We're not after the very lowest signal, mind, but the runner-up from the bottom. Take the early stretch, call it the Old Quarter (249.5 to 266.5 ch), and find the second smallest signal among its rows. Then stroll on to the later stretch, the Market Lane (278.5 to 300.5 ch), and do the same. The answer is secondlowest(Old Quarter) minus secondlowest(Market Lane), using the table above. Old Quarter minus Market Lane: -0.3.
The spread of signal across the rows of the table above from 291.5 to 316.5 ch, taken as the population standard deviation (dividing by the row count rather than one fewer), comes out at 0.25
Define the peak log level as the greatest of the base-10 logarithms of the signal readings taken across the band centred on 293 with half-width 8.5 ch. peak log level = 0.759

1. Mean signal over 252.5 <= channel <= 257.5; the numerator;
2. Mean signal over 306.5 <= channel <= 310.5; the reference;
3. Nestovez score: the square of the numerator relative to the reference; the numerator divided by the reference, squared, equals 0.90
